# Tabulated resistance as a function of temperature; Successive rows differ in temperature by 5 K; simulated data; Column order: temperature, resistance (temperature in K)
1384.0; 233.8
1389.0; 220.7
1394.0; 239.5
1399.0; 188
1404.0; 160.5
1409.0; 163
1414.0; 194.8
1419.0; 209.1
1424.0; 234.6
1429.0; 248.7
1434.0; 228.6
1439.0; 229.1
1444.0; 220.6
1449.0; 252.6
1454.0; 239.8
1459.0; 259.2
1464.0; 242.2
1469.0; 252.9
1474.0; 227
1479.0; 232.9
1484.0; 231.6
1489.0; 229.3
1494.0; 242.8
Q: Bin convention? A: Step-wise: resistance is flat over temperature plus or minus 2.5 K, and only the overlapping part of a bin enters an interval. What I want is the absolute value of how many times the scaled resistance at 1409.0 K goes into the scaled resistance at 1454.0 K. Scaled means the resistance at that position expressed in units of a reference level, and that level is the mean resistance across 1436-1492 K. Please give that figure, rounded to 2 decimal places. 1.47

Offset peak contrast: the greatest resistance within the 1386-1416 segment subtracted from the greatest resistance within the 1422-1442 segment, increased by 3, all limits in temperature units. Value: 12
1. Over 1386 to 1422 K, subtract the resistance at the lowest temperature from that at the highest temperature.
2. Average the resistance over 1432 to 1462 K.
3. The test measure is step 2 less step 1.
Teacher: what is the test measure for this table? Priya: 250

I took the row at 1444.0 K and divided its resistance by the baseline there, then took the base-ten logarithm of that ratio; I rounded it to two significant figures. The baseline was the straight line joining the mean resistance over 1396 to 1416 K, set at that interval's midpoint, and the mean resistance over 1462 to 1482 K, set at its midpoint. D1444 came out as 0.016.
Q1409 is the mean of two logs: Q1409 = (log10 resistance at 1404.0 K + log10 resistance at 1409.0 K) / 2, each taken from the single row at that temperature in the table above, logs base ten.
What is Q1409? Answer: 2.21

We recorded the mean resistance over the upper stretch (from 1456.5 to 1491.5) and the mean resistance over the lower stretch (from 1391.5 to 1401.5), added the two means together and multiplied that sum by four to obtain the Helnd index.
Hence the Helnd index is 1812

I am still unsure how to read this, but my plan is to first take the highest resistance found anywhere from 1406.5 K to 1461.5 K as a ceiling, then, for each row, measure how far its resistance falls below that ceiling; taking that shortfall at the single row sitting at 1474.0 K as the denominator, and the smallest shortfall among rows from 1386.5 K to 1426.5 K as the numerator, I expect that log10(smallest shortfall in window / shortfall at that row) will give -0.21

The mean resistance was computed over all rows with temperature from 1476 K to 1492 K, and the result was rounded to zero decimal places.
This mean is 231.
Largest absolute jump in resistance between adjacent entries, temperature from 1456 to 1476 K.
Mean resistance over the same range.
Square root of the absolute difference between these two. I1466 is 14.8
